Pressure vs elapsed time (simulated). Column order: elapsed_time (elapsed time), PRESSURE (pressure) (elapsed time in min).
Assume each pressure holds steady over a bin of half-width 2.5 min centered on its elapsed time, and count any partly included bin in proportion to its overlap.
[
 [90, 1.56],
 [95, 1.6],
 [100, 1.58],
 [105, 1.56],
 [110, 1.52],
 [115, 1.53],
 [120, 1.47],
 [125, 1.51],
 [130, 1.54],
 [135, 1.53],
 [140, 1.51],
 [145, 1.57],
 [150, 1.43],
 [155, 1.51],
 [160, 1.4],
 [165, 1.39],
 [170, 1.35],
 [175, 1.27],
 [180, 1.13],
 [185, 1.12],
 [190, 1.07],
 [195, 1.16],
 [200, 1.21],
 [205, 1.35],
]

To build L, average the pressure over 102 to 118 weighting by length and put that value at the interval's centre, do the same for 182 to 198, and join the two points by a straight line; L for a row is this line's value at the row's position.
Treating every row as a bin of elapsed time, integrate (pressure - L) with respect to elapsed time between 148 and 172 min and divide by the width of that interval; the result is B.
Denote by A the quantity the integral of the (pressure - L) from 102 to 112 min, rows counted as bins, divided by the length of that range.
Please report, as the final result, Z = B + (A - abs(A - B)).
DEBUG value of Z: -0.02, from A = -0.01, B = 0.141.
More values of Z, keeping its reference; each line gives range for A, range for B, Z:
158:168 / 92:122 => -0.01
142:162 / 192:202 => 0.19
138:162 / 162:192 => 0.08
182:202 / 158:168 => 0.06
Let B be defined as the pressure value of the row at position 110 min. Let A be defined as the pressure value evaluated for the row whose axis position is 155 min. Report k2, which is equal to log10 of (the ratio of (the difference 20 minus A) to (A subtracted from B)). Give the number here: 3.3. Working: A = 1.51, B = 1.52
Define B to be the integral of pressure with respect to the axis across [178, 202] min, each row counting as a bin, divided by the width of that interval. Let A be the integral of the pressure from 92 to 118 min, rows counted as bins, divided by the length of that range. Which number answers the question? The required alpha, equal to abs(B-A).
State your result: 0.42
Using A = 1.56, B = 1.14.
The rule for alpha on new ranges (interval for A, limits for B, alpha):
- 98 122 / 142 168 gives 0.07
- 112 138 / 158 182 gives 0.21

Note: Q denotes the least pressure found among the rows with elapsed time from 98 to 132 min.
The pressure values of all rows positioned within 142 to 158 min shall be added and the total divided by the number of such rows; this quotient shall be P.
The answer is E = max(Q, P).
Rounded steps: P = 1.50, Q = 1.47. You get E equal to 1.50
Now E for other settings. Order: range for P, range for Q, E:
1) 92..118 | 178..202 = 1.56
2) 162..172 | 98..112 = 1.52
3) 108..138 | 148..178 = 1.52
